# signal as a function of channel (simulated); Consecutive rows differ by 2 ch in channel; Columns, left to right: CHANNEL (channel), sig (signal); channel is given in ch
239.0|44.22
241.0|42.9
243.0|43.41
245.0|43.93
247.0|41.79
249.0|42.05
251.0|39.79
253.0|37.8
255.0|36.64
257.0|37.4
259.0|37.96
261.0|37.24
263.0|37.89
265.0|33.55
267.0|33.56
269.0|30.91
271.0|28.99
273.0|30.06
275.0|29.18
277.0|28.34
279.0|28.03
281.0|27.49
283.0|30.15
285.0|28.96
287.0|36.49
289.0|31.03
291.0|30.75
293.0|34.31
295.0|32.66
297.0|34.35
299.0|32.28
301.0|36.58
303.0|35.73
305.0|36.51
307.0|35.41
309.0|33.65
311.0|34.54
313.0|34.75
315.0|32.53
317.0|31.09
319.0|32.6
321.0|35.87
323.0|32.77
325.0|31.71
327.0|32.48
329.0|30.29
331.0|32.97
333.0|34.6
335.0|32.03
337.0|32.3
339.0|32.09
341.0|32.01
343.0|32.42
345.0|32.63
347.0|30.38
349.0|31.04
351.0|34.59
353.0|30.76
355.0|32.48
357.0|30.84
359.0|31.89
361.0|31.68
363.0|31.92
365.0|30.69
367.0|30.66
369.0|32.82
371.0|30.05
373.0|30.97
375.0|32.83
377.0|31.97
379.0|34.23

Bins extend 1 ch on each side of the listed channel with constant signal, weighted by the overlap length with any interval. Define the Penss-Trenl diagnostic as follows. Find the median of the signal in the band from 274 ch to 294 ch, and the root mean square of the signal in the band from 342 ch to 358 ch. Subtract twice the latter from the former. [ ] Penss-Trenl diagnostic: -34.2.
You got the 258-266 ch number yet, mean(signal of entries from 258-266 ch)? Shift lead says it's 37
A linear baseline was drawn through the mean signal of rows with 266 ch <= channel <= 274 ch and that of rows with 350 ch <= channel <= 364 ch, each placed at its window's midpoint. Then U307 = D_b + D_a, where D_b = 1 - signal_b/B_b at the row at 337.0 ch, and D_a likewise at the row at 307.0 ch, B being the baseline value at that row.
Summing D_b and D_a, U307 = -0.15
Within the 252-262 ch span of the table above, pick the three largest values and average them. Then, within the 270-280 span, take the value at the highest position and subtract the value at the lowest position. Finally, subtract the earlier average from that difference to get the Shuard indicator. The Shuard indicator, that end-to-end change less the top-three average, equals -38.7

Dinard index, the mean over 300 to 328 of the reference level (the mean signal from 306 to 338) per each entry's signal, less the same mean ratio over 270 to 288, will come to -0.14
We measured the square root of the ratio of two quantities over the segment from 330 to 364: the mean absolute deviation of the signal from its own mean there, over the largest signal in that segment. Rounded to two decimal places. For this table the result 0.15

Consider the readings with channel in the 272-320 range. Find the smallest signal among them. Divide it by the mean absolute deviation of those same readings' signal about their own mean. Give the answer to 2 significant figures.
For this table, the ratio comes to 11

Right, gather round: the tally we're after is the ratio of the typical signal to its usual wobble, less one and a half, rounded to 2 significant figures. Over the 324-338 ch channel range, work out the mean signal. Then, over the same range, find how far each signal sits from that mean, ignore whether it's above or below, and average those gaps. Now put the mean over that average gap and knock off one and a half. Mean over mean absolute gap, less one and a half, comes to 36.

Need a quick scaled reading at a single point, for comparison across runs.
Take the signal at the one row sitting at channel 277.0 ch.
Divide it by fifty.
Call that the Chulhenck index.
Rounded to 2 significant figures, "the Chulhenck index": 0.57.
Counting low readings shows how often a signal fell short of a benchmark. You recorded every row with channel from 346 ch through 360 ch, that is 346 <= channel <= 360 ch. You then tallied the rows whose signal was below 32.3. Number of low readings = 5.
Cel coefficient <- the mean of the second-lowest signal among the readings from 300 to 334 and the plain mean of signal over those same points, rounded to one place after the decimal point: 32.4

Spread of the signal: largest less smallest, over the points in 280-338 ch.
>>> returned 9.1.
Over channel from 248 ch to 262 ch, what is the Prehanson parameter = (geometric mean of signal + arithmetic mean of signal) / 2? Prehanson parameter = 38.4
